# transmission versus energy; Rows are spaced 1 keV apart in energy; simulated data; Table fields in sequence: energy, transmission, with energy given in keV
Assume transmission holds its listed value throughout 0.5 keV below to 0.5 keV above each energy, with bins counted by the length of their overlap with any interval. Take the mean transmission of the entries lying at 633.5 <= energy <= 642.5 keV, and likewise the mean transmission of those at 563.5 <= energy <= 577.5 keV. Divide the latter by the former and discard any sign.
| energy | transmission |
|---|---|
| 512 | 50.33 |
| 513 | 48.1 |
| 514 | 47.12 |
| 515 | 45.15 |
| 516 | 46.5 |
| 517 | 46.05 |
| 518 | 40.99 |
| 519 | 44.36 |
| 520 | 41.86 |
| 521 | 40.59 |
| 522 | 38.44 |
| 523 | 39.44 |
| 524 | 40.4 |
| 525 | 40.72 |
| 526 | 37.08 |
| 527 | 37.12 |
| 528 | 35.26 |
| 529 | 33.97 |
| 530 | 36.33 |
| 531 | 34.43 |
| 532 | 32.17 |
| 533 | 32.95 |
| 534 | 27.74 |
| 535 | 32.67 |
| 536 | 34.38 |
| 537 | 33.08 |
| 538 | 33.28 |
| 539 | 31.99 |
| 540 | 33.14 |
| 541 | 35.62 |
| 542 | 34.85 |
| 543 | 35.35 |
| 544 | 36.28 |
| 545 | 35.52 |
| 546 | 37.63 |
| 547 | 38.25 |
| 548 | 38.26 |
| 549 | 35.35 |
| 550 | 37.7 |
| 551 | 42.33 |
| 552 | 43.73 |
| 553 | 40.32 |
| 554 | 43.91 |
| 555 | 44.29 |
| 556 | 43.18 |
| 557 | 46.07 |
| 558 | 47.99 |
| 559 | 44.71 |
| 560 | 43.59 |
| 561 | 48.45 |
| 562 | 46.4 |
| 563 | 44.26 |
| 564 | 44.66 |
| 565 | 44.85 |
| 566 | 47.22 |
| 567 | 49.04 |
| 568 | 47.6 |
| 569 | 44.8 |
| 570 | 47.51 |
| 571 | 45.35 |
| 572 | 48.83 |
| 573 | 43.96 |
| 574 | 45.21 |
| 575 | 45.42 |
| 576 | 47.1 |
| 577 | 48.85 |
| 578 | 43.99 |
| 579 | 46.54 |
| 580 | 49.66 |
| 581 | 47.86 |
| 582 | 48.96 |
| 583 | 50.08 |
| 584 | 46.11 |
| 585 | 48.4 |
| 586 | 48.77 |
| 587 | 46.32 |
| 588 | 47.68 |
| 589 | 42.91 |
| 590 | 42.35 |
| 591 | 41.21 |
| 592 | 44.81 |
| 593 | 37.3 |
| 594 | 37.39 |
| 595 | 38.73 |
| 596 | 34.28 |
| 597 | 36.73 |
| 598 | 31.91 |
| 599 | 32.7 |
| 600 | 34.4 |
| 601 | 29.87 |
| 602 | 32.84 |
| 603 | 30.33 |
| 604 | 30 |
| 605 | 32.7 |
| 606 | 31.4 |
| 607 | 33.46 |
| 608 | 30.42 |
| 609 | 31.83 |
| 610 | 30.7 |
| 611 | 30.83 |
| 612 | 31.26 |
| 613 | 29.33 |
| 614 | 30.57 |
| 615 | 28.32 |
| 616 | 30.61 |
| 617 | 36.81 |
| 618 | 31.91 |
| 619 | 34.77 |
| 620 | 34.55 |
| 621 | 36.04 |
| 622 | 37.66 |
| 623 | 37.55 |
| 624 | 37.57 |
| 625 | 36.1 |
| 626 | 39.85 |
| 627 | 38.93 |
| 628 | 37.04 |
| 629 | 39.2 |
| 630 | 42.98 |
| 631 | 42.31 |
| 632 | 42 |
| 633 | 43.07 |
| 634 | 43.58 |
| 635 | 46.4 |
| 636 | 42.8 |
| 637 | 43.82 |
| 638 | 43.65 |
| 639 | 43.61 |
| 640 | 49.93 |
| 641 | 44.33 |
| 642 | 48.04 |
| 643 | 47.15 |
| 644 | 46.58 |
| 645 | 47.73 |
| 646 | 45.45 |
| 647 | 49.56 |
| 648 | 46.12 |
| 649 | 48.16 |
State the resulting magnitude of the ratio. 1.03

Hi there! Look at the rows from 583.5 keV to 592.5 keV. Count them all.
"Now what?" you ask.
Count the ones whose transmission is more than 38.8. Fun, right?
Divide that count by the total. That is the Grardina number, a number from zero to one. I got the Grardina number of 1.00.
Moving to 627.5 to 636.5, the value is 0.89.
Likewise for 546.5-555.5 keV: 0.56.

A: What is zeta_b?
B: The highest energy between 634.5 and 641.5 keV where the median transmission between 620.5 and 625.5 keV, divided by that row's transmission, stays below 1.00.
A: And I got 641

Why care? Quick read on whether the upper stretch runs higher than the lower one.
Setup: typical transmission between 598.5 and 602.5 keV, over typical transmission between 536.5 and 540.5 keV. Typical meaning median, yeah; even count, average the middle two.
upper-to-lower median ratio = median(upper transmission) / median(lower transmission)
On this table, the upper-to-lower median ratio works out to 0.99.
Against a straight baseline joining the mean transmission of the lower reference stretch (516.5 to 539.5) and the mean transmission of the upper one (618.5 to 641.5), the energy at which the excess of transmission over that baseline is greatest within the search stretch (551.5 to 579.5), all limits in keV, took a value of 567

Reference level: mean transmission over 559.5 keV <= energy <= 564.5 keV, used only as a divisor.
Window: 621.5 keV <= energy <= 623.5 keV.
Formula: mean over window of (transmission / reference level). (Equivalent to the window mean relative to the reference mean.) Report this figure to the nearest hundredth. 0.83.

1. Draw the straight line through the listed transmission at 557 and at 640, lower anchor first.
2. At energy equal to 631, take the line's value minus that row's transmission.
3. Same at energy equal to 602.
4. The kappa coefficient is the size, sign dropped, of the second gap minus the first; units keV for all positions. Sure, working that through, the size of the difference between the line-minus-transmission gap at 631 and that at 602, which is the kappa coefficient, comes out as 8.1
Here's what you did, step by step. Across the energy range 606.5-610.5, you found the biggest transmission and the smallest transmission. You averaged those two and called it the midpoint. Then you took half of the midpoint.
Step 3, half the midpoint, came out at 16.0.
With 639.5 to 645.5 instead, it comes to 23.6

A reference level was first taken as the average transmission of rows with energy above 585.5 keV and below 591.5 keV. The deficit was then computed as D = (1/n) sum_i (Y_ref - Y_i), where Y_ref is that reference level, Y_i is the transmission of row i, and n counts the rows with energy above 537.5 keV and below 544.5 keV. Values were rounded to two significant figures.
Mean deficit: 11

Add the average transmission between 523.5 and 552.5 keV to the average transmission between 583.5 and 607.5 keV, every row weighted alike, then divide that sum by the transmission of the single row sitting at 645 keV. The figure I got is 1.5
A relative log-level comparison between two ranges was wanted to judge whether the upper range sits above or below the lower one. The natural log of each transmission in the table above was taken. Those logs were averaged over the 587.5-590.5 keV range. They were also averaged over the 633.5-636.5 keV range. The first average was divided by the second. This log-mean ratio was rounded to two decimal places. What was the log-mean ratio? 1.00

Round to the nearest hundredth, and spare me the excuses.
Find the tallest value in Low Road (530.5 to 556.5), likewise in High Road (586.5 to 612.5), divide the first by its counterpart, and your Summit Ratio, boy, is 0.93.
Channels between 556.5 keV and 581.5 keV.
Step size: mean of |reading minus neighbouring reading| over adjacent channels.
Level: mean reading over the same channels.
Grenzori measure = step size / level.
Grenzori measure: 0.049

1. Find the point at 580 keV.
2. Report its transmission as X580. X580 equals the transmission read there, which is 49.66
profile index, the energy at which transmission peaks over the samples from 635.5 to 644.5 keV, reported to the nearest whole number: 640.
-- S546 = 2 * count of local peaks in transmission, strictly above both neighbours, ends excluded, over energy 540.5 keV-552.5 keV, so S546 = 4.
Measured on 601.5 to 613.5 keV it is 8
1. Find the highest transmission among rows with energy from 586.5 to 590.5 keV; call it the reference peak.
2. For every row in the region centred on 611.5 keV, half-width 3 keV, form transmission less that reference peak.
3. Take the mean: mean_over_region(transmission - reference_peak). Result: -16.9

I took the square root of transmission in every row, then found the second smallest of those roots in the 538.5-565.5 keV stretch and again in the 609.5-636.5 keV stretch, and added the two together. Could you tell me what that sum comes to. 11.2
